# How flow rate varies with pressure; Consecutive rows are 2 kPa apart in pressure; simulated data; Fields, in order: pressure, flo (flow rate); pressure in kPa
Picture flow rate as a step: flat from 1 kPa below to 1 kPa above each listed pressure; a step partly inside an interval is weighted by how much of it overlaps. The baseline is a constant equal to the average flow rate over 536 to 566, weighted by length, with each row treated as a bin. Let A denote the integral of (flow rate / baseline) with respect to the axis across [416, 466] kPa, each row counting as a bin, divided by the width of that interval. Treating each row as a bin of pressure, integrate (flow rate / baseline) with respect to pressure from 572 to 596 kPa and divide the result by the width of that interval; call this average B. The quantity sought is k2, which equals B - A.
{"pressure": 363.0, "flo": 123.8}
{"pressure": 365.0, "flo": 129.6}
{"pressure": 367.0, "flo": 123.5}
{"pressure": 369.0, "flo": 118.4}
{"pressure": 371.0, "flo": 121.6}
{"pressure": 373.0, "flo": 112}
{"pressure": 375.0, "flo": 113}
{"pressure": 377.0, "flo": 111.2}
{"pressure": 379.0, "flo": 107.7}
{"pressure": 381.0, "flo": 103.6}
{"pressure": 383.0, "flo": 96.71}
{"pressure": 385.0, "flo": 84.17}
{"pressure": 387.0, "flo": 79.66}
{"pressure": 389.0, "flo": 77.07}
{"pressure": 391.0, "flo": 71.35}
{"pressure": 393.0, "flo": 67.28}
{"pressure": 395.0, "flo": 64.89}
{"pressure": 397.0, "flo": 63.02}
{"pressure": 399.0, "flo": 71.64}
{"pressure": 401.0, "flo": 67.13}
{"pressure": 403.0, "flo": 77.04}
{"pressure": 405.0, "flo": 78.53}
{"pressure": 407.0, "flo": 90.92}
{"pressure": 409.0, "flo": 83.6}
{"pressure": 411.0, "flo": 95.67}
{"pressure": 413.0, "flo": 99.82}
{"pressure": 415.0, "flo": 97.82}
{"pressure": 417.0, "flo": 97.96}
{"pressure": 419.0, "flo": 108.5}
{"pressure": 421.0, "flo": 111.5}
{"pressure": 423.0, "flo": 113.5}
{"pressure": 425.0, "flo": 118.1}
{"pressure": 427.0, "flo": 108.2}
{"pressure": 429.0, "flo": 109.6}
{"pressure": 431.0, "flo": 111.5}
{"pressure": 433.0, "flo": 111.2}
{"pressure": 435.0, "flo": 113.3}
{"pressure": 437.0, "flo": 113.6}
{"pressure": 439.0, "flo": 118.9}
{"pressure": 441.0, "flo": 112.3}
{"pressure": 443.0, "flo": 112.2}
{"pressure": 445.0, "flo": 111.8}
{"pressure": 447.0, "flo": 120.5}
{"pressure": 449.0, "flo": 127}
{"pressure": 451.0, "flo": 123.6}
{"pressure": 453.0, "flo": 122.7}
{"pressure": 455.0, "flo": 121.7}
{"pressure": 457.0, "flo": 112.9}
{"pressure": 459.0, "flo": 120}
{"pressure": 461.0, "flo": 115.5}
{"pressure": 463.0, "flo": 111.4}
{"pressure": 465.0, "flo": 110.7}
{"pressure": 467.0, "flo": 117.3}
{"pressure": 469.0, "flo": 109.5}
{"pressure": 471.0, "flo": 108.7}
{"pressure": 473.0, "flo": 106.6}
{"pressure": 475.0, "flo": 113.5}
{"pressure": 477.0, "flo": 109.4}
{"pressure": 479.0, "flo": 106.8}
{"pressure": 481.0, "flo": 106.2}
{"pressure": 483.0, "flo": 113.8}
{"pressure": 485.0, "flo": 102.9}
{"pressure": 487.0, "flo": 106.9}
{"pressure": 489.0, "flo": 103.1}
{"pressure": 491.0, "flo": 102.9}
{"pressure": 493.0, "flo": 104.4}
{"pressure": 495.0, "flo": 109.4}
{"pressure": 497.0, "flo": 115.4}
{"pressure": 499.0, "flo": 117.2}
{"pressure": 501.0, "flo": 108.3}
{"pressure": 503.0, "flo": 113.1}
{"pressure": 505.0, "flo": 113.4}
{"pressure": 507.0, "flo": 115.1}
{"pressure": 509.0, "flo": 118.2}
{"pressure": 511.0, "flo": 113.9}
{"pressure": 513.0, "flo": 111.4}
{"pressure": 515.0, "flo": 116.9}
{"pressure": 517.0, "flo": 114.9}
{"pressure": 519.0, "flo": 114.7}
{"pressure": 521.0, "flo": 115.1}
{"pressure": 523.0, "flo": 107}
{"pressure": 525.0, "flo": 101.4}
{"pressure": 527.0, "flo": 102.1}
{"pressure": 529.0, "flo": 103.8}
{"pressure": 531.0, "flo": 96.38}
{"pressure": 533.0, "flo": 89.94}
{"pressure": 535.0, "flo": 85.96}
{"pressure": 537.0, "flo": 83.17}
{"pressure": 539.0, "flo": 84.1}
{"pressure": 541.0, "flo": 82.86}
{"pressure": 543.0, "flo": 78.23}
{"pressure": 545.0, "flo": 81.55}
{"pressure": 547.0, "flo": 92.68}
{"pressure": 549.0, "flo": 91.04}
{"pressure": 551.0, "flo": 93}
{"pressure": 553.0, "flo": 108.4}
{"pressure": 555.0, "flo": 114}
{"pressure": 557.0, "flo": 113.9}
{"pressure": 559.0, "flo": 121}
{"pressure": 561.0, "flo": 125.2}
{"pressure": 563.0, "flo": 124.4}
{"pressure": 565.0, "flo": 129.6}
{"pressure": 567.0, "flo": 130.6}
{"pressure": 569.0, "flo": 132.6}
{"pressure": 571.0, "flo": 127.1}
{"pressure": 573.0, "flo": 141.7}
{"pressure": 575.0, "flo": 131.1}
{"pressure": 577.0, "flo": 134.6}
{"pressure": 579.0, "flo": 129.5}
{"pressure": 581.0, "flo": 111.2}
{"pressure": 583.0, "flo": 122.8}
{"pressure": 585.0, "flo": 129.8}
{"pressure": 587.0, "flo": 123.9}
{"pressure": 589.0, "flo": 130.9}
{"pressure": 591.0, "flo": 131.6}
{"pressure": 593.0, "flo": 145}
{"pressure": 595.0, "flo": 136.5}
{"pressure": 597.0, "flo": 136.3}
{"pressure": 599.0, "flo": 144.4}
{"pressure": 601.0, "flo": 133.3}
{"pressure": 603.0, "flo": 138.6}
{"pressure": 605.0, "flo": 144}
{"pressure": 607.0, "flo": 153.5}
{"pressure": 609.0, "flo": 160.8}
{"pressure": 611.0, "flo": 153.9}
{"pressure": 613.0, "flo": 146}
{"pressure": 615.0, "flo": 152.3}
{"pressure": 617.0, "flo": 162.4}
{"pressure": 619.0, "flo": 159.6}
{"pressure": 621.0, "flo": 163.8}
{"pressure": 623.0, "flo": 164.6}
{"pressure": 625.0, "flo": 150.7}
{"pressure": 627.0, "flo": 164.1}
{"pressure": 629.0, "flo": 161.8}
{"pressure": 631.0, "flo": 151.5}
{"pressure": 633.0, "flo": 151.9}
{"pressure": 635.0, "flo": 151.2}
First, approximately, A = 1.13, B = 1.29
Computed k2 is 0.2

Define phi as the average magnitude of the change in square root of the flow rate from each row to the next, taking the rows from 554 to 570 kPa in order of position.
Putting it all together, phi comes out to 0.13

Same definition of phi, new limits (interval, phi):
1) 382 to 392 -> 0.35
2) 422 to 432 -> 0.21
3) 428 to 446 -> 0.10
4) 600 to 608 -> 0.28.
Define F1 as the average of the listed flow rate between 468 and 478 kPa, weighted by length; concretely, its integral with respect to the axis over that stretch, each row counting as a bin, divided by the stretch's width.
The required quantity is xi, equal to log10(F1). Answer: 2.04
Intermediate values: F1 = 110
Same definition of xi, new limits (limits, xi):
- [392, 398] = 1.81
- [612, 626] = 2.20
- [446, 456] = 2.09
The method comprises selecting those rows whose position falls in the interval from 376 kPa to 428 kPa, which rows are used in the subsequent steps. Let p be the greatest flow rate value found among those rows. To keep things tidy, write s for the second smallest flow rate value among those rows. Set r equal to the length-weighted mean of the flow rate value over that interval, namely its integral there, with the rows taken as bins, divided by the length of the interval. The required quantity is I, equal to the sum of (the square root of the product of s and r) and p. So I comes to 195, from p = 118.1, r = 90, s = 64.89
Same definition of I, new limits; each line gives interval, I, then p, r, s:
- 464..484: 226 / 117.3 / 110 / 106.6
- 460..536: 217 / 118.2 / 109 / 89.94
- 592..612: 301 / 160.8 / 145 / 136.3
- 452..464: 238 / 122.7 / 117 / 112.9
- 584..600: 277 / 145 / 135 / 129.8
